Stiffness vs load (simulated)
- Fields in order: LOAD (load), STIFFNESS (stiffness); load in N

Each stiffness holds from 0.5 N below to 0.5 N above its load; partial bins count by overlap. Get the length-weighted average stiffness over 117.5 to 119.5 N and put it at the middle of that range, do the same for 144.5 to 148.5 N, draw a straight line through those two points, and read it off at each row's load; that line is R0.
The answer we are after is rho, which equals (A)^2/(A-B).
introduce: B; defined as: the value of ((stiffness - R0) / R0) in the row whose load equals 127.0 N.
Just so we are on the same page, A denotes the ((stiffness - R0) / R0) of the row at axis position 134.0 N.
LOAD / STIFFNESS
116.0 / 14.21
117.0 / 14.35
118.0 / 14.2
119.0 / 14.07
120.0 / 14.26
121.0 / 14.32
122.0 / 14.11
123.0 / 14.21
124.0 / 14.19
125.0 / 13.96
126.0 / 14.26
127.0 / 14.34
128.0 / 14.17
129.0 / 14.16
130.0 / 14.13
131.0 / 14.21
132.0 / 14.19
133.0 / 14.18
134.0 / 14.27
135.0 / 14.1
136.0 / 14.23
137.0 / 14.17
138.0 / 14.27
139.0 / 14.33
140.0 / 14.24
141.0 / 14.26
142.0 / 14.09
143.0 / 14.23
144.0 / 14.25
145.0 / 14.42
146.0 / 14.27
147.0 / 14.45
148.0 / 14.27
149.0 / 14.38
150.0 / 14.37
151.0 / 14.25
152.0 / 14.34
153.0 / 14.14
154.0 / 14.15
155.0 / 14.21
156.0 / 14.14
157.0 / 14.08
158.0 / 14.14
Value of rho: 0.000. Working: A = 0.001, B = 0.010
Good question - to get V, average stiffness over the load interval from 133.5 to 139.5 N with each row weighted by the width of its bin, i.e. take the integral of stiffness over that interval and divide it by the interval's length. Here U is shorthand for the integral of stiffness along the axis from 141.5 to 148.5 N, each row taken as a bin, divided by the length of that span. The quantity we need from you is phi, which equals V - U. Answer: -0.05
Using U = 14.3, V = 14.2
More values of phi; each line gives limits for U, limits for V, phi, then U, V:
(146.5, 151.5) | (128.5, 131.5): -0.18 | 14.3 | 14.2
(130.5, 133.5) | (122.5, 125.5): -0.07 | 14.2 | 14.1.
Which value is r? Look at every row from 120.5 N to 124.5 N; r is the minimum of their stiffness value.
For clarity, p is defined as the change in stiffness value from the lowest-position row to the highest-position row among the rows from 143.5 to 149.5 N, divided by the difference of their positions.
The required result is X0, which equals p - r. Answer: -14.08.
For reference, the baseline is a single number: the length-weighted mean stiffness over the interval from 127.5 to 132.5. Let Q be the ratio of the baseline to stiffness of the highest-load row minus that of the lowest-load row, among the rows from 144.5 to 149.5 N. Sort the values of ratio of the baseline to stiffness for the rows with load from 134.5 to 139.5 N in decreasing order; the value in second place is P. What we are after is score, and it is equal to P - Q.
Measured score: 1.00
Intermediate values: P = 1.00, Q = 0.003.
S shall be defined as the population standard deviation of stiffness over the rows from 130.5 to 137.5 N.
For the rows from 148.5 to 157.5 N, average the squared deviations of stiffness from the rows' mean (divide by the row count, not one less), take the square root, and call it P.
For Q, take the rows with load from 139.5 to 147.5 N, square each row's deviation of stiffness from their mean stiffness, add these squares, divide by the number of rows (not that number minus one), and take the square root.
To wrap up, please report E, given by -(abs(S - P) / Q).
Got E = -0.53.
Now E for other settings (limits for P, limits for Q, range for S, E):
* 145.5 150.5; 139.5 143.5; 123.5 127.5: -1.07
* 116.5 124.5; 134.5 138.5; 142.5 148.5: -0.05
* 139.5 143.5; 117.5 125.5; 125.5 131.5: -0.03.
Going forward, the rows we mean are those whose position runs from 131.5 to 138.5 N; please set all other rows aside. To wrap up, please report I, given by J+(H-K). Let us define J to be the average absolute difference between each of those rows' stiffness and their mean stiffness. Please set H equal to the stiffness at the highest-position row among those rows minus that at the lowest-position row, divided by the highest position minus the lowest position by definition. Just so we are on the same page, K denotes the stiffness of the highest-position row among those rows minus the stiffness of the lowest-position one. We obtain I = -0.019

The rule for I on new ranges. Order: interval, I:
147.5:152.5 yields -0.003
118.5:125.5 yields 0.189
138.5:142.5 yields 0.230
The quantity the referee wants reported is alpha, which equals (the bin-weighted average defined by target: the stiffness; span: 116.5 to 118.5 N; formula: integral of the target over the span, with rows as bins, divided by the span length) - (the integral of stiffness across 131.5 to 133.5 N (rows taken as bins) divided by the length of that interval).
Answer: 0.09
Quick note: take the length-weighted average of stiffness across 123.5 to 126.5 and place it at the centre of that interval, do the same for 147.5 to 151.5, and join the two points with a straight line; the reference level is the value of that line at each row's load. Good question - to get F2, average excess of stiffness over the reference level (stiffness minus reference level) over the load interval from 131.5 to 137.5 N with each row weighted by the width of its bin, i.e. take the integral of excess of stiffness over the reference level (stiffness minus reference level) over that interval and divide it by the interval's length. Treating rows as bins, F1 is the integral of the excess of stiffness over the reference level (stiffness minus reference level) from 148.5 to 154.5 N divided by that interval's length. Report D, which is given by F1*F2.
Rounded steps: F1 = -0.06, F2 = -0.02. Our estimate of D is 0.0010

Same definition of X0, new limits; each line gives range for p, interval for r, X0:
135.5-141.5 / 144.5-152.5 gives -14.24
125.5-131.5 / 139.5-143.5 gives -14.10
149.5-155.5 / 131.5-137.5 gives -14.13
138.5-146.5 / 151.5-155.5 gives -14.15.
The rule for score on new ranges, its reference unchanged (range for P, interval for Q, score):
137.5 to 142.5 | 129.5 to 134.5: 1.01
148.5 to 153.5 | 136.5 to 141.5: 1.00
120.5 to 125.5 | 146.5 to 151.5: 0.99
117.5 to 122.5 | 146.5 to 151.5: 0.99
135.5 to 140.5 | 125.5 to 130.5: 0.99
